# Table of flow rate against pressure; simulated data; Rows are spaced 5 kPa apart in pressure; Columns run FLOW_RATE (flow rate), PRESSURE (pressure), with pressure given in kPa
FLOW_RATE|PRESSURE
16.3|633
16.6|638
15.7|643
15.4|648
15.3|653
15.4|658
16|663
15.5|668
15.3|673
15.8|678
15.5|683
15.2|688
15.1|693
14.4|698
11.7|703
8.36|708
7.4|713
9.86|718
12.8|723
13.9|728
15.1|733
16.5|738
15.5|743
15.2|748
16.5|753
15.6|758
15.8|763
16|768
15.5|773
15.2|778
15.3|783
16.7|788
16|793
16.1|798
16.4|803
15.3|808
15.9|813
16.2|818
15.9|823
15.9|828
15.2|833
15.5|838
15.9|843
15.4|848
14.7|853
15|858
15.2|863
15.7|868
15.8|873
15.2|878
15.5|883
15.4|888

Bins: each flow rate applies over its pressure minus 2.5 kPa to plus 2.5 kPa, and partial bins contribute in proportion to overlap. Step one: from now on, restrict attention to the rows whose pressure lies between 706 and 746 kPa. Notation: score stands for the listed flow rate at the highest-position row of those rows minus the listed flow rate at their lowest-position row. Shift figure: 7.1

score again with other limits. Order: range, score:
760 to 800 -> 0.3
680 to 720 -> -5.6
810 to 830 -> 0.0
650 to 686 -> 0.2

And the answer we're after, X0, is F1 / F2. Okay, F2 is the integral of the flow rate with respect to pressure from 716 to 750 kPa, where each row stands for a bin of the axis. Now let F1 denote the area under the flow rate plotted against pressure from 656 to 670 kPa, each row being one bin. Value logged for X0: 0.45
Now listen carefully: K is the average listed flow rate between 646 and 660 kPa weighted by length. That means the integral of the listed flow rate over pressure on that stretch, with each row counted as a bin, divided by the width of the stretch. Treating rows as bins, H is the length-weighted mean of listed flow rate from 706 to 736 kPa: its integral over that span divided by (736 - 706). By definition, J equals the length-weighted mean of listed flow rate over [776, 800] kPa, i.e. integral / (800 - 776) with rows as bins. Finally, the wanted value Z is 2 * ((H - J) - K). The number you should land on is -39.7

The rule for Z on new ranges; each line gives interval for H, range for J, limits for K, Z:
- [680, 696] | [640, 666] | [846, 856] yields -30.7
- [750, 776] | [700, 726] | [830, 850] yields -19.7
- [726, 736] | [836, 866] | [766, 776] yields -32.7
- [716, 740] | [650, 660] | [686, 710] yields -29.4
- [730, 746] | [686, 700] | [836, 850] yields -29.8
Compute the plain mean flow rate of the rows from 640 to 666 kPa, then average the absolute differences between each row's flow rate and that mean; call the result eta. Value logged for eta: 0.23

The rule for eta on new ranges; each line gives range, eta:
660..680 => 0.25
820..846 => 0.26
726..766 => 0.59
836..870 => 0.32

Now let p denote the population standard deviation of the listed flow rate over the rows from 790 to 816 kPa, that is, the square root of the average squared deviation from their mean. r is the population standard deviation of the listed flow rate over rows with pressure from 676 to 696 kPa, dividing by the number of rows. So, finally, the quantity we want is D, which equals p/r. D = 1.32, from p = 0.36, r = 0.27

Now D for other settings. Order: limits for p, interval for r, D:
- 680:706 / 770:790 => 2.31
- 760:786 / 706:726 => 0.15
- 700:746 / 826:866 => 7.84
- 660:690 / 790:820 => 0.80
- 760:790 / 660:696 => 1.69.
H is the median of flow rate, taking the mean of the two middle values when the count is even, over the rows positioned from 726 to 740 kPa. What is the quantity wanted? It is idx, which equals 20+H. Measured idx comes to 35.1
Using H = 15.10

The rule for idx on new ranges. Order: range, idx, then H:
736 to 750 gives 35.5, 15.50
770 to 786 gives 35.3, 15.30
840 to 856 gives 35.4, 15.40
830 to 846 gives 35.5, 15.50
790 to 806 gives 36.1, 16.10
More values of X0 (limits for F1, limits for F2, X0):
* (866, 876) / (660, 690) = 0.34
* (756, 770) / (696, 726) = 0.69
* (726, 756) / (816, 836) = 1.47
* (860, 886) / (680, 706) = 1.08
